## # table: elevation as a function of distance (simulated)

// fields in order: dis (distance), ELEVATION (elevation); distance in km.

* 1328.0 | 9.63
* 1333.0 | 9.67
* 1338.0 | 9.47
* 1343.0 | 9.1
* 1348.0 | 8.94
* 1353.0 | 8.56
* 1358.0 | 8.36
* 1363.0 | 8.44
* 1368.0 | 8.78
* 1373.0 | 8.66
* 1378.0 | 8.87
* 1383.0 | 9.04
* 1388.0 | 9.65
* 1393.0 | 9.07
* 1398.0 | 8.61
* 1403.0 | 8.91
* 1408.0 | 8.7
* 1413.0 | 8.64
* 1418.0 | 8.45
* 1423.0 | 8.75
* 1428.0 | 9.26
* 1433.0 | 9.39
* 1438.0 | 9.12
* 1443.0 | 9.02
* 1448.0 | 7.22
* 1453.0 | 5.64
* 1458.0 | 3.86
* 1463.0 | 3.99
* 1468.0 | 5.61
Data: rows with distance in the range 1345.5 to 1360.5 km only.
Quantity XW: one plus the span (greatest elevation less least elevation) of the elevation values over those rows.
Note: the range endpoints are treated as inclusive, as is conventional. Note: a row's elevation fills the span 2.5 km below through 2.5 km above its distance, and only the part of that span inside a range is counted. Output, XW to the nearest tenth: 1.6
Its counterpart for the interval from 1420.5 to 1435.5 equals 1.6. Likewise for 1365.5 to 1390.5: 2.0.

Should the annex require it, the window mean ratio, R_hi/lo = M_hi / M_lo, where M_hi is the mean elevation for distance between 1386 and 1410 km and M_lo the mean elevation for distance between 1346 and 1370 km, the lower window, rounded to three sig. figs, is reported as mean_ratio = 1.04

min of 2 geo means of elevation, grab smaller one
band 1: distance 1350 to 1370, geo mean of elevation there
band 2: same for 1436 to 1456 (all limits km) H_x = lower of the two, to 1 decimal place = 7.6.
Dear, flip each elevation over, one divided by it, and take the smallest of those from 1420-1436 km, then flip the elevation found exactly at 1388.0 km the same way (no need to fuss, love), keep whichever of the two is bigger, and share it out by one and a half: 0.0710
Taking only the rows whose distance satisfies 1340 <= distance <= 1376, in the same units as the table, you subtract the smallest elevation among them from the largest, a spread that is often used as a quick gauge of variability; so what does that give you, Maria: 0.74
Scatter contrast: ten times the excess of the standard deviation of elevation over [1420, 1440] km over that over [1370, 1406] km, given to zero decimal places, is -1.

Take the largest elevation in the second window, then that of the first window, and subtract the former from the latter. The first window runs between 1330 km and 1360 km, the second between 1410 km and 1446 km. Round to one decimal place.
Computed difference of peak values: 0.3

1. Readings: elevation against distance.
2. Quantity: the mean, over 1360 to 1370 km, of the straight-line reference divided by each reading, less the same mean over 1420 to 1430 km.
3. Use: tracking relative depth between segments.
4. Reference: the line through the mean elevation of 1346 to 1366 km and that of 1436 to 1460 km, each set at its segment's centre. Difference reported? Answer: 0.16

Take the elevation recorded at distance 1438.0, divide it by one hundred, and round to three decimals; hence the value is 0.091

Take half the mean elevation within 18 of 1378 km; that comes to 4.46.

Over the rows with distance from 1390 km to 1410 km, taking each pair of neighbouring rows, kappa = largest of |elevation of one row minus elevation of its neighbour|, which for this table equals 0.46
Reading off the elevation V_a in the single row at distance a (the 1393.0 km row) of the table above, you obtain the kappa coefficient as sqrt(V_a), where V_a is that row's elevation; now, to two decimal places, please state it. 3.01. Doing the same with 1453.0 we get 2.37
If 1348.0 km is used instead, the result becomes 2.99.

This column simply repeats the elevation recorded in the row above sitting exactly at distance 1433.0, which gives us 9.39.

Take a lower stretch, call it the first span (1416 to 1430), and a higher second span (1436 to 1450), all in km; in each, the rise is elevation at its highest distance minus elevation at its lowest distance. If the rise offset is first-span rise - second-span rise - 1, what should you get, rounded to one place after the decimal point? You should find 1.7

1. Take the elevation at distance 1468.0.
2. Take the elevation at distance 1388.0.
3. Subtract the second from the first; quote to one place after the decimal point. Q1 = -4.0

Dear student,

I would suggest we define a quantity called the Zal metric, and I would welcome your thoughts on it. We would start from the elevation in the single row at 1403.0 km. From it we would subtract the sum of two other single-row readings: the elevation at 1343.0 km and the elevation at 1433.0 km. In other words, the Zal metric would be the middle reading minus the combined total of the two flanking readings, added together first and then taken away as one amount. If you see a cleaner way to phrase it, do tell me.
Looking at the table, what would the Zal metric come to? -9.6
